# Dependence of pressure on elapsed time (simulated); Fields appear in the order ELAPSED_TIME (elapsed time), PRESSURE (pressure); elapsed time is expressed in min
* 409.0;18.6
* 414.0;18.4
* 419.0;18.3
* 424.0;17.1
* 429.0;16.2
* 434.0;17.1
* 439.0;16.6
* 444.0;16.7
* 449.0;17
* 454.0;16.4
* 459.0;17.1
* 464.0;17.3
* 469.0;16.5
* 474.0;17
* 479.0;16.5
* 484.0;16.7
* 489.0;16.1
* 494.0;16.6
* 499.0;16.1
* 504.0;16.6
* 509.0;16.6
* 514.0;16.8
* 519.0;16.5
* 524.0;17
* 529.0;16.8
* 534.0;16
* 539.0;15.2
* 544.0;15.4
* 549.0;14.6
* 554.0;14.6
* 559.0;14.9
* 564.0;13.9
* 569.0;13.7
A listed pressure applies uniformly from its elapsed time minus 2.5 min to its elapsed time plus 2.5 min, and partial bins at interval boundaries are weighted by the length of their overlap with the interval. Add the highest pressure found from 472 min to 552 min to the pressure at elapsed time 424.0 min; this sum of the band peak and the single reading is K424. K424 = 34.1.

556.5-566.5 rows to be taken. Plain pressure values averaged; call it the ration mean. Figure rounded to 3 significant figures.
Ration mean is 14.4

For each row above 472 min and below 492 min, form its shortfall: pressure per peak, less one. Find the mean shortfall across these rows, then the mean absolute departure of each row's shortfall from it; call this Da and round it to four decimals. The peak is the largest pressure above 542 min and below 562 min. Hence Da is 0.0179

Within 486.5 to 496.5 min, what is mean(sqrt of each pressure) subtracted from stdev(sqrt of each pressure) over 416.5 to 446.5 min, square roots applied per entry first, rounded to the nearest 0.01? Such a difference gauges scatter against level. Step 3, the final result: -3.96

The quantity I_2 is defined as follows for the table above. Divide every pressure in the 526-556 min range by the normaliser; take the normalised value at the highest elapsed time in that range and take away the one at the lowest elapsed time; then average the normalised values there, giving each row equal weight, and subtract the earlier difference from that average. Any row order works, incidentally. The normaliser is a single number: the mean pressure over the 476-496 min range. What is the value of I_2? 1.07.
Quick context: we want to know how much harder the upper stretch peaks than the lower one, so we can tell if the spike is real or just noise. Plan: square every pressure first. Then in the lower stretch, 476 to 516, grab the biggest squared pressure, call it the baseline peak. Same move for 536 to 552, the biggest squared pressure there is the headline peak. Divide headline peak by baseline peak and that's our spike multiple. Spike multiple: 0.84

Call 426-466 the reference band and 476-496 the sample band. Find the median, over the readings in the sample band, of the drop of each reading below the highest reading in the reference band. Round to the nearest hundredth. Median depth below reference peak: 0.75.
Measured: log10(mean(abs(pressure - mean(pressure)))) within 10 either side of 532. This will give -0.19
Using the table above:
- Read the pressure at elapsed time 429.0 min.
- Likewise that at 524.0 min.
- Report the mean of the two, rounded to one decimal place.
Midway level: 16.6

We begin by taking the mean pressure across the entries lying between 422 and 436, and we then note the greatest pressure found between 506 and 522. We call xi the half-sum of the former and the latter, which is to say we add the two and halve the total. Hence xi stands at 16.8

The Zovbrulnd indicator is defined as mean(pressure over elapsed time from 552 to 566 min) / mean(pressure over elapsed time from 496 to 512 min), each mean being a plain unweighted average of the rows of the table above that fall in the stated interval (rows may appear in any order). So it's 0.88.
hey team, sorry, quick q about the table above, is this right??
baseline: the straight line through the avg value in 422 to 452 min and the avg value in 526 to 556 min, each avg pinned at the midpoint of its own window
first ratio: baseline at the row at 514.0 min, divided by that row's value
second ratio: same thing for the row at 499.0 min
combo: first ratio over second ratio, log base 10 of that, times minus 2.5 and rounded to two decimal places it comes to 0.06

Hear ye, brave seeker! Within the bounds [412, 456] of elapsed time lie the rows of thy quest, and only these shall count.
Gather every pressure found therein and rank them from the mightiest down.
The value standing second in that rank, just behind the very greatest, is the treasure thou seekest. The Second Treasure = 18.3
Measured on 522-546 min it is 16.8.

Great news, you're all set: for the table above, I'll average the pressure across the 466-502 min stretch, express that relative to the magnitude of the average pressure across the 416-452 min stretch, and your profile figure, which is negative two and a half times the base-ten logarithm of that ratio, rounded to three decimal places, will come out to 0.032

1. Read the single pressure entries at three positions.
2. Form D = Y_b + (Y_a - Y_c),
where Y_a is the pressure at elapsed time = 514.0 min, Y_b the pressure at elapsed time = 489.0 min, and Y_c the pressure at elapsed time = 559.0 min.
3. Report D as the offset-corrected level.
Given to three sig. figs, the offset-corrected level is 18.0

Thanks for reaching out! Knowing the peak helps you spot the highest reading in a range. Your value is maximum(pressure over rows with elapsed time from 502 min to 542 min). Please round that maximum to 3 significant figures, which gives 17.0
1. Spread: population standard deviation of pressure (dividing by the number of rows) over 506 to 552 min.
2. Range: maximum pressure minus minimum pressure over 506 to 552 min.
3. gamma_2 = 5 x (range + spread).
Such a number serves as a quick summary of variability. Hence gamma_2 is 16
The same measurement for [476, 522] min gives 5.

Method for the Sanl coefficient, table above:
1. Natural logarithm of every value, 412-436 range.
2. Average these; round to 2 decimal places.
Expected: 2.86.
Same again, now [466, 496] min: 2.81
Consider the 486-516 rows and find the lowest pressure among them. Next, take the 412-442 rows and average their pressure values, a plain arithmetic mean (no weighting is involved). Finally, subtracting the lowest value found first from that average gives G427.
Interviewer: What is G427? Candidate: 1.2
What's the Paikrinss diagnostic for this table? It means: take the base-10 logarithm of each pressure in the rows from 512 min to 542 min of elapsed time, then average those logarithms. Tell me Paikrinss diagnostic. 1.21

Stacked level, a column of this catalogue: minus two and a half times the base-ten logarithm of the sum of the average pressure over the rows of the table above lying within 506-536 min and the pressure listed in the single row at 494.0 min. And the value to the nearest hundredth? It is -3.80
